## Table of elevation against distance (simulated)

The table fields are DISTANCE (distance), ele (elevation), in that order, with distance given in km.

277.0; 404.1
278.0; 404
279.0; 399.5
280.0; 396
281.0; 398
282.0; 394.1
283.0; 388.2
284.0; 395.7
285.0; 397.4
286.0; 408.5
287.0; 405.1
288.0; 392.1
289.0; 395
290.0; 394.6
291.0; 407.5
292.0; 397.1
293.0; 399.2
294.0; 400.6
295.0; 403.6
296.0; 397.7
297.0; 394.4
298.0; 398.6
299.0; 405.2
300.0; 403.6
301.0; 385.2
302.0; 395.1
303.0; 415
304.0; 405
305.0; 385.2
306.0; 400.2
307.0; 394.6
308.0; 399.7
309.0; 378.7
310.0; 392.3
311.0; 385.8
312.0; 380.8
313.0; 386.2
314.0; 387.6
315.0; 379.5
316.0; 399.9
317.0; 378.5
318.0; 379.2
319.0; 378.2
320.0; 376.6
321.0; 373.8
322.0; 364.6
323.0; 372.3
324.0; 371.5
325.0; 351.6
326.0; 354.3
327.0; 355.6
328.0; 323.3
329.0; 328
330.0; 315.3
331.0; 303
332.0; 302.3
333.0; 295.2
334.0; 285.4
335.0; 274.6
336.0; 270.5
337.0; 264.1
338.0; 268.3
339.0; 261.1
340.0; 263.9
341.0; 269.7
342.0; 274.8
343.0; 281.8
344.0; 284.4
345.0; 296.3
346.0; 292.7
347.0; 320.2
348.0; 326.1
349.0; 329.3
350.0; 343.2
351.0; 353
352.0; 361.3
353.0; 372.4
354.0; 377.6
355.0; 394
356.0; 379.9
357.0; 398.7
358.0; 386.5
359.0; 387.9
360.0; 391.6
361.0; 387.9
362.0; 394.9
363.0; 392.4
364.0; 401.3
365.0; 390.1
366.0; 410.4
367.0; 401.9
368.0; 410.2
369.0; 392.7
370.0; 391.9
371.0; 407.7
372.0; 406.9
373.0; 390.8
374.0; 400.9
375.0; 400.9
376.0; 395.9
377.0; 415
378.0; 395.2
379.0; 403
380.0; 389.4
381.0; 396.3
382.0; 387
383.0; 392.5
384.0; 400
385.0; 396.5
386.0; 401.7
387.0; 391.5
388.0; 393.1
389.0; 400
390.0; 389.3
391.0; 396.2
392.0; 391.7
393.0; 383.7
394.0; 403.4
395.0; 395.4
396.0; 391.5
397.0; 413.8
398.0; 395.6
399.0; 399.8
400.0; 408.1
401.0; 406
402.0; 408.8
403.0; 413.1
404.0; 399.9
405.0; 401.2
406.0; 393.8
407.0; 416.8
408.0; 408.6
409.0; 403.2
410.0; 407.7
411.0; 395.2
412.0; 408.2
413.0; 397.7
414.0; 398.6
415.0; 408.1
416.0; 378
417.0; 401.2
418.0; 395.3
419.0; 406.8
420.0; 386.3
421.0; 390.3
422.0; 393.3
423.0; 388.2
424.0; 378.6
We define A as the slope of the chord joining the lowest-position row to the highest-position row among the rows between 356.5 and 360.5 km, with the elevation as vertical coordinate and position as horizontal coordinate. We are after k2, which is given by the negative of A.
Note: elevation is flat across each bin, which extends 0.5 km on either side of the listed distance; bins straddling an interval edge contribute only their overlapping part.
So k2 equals 2.4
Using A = -2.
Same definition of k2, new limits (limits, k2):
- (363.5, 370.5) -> 1.6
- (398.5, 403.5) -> -3.3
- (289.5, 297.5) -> 0.0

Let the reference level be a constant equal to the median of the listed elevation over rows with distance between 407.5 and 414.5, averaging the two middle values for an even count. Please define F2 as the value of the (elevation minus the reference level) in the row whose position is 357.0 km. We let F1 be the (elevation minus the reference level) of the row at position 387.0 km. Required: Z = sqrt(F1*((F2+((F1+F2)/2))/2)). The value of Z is 9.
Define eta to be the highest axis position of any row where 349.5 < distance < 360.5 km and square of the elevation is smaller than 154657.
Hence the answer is 360.0 km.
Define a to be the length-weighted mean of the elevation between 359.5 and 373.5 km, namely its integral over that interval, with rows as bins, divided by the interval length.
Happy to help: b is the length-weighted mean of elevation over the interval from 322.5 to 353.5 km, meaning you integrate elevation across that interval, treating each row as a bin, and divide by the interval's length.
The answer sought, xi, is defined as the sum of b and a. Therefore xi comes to 710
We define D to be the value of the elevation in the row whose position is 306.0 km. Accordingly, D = 400.2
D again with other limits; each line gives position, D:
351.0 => 353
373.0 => 390.8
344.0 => 284.4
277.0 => 404.1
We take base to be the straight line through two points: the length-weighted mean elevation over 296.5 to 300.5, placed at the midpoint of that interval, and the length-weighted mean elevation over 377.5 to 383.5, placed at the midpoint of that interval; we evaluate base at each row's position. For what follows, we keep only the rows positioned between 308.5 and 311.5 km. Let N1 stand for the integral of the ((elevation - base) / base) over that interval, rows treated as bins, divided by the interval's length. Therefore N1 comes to -0.03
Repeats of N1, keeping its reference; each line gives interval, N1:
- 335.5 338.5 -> -0.33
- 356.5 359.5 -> -0.01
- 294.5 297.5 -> -0.01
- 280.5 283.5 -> -0.02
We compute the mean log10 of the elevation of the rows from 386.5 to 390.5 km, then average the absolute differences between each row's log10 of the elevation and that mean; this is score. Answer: 0.004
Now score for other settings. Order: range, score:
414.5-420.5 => 0.010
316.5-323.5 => 0.004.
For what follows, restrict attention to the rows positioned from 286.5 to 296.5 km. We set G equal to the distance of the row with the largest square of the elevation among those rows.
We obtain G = 291.0 km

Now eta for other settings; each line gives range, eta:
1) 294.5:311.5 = 311.0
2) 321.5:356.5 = 356.0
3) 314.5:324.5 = 324.0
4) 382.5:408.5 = 396.0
